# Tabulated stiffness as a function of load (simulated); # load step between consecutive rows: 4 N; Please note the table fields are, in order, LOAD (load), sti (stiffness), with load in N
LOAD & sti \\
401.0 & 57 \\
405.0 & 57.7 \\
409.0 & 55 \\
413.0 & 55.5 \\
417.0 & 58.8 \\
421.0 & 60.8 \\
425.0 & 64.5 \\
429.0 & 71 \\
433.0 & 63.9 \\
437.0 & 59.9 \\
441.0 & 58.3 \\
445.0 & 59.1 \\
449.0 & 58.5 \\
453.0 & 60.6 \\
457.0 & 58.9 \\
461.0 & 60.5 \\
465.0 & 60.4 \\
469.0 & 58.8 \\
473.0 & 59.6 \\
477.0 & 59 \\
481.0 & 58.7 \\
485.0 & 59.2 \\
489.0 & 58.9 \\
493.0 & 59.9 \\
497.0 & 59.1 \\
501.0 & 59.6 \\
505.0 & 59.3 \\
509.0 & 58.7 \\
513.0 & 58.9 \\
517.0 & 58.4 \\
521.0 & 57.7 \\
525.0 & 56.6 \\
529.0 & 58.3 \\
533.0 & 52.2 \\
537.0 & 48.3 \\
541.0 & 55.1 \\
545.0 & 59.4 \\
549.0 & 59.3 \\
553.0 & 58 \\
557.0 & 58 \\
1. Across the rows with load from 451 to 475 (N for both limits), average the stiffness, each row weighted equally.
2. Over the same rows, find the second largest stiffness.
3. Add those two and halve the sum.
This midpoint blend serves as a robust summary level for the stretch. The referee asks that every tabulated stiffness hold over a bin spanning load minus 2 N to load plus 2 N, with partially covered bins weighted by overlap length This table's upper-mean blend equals 60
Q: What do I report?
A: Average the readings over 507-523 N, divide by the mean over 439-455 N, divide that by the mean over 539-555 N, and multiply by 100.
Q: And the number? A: 1.71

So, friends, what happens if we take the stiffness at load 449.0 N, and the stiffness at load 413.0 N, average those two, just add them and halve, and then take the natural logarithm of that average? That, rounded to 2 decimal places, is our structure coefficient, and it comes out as 4.04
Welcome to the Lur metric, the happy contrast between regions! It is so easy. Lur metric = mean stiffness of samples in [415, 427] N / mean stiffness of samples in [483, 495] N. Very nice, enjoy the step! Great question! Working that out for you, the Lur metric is 1.03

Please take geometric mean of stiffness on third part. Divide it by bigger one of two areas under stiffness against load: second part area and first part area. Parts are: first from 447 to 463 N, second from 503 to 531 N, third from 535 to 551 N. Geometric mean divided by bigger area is 0.0339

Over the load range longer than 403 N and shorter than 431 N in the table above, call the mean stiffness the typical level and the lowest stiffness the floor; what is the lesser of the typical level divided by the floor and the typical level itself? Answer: 1.10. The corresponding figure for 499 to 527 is 1.03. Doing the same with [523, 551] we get 1.15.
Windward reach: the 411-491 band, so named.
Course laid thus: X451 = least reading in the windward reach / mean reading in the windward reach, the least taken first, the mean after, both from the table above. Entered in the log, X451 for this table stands 0.92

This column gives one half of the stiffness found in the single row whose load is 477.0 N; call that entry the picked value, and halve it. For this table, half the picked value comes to 29.5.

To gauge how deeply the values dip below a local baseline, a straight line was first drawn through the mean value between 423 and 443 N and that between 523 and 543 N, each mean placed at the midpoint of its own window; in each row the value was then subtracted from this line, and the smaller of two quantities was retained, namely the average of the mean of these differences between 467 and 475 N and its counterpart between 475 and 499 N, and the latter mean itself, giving -0.7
